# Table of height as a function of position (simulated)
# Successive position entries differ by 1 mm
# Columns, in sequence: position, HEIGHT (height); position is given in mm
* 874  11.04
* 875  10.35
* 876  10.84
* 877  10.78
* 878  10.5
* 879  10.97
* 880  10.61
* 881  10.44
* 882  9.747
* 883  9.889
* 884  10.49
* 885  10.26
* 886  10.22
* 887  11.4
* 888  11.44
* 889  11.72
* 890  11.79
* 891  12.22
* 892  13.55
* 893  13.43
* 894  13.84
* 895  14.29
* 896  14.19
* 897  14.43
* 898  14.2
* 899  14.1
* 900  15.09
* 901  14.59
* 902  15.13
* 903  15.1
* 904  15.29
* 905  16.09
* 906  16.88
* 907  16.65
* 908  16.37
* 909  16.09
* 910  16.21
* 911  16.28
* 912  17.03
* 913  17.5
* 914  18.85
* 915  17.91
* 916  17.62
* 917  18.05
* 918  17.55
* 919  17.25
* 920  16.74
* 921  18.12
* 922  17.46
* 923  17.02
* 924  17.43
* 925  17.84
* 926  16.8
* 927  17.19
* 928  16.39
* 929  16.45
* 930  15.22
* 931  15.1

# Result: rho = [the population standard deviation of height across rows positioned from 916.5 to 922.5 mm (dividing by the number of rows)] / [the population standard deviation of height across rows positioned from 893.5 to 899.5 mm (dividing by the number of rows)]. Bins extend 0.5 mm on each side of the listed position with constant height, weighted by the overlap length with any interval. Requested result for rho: 2.6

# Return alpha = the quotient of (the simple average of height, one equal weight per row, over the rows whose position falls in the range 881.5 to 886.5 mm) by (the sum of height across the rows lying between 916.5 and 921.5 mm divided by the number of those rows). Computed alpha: 0.6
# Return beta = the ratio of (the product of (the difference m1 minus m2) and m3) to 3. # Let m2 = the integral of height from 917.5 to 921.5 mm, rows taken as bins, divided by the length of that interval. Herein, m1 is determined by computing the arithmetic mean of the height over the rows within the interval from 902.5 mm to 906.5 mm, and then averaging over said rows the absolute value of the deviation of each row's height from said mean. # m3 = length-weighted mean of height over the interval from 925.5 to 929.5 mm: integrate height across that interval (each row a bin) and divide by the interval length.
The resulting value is -93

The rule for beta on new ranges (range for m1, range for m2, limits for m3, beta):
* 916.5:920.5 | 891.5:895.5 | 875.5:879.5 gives -48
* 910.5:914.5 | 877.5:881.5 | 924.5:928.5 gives -56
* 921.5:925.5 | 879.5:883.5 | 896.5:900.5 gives -48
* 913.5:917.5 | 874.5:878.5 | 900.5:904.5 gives -51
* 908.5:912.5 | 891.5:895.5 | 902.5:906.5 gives -71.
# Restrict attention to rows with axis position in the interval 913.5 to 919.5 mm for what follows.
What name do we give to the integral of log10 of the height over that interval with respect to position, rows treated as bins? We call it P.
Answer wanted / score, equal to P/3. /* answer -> 2.50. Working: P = 7.5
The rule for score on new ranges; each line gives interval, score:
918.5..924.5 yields 2.48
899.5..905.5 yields 2.36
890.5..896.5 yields 2.27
